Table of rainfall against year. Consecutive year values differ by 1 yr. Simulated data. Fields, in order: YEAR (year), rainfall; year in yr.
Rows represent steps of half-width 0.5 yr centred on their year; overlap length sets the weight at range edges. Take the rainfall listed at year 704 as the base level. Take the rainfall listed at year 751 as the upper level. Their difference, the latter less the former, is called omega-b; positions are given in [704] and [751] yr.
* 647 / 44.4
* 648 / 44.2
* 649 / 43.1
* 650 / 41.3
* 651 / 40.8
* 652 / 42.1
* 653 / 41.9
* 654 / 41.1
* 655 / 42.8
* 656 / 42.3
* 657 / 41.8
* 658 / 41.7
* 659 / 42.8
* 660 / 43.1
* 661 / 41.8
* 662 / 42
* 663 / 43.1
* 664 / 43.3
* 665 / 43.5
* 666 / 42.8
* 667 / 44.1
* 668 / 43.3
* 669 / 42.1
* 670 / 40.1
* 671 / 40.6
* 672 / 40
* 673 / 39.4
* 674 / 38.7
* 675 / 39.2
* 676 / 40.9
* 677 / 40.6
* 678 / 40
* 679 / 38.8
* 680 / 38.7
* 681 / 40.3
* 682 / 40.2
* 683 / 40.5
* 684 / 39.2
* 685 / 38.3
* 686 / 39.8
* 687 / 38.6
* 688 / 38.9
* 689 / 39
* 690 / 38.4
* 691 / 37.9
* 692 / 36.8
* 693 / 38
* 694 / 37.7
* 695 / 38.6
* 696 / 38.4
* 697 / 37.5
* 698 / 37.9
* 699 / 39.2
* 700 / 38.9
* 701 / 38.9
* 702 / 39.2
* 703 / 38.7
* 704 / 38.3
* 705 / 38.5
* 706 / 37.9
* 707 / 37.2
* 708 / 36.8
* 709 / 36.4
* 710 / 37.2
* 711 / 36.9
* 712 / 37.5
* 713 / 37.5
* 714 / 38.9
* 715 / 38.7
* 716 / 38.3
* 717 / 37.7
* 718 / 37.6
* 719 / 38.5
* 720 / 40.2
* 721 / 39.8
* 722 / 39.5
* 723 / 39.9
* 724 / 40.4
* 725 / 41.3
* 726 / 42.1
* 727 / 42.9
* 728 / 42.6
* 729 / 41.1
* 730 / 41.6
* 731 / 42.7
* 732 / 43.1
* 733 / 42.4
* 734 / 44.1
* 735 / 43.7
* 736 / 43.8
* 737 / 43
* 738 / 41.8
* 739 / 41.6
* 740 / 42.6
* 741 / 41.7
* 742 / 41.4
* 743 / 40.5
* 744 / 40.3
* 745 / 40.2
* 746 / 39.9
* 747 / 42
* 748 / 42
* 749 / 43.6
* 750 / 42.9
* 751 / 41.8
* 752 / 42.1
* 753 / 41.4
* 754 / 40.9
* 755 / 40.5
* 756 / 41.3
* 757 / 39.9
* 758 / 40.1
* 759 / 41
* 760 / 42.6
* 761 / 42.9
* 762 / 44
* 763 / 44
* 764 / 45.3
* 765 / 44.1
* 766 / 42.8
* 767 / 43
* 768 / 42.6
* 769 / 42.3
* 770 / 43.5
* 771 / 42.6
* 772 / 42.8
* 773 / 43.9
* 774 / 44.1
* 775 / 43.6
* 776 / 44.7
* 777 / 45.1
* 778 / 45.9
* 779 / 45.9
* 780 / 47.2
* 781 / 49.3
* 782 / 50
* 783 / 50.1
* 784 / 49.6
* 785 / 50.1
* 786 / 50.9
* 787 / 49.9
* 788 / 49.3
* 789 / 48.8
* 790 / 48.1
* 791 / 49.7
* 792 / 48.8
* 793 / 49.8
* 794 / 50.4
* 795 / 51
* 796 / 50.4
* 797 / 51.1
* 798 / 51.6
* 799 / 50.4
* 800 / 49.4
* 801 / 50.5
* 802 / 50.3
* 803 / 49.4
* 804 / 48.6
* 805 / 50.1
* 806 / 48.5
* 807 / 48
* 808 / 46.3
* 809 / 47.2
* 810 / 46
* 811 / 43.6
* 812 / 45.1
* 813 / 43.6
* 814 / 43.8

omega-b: 3.5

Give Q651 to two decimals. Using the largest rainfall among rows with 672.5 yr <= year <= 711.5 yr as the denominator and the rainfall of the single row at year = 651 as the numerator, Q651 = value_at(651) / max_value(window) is 1.00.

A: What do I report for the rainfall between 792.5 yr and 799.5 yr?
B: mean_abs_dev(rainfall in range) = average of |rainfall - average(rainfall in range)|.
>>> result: 0.48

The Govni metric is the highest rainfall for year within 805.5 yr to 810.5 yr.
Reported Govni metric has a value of 48.5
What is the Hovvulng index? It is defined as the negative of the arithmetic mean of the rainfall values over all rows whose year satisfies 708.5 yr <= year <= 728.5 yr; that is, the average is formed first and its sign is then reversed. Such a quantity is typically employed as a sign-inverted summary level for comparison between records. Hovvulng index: -39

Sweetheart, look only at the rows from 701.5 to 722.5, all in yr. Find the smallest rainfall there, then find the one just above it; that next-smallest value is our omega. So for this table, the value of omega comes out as 36.8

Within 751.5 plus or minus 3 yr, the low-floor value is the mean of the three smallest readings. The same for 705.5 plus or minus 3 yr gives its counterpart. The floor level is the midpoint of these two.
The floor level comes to 39.3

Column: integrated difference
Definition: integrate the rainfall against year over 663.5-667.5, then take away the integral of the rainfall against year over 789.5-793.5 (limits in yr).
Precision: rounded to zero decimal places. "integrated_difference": -23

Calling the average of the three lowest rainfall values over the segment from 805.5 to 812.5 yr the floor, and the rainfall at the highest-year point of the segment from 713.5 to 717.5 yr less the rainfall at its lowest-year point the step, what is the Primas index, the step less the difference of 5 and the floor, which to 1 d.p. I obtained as 38.7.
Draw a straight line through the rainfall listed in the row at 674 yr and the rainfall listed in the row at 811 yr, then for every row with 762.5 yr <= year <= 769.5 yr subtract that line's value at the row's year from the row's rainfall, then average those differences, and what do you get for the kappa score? 1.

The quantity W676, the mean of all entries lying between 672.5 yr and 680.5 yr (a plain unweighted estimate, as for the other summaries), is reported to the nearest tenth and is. 39.5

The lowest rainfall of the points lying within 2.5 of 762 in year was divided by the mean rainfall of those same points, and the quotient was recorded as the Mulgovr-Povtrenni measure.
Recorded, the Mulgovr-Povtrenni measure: 0.973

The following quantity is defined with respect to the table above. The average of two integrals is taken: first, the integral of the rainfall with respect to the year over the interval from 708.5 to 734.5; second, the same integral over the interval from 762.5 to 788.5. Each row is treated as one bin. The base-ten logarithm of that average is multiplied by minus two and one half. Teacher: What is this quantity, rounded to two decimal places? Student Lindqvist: -7.62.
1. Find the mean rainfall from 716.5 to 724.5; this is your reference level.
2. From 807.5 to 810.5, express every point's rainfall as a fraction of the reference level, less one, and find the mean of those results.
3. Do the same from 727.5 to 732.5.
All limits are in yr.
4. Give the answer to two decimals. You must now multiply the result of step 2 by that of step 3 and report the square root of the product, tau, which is 0.12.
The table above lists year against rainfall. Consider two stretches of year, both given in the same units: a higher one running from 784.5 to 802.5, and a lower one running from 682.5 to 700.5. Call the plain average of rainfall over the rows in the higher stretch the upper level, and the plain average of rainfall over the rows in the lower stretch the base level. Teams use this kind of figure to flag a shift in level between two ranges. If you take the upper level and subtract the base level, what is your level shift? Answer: 11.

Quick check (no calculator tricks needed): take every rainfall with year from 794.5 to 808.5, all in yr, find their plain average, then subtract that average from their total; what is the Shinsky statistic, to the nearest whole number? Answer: 646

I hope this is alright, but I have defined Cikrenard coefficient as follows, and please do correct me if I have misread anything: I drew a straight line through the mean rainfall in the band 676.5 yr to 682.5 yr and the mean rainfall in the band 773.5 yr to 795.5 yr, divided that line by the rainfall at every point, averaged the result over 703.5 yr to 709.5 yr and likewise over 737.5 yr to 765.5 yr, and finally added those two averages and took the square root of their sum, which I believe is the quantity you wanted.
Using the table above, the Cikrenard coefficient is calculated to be 1.49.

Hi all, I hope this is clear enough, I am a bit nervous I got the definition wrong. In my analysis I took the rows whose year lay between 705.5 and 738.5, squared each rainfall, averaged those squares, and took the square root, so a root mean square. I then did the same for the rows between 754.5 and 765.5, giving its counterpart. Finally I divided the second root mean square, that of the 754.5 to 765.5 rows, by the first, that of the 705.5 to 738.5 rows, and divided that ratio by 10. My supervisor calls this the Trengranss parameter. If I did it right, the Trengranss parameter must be 0.105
